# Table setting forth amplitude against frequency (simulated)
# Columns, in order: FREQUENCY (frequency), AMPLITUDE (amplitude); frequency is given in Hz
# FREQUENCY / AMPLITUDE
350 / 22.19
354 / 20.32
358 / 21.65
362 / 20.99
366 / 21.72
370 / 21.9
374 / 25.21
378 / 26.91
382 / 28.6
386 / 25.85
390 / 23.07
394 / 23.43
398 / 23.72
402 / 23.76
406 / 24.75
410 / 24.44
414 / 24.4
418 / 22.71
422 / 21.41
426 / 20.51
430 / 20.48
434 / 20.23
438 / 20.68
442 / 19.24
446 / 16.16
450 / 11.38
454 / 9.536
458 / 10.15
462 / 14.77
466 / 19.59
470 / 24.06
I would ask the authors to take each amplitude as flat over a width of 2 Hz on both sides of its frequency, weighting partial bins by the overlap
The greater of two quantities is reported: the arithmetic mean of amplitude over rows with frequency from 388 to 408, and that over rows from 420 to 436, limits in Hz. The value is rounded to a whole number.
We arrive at 24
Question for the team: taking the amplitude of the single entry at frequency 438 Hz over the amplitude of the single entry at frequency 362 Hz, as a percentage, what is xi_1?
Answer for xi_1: 99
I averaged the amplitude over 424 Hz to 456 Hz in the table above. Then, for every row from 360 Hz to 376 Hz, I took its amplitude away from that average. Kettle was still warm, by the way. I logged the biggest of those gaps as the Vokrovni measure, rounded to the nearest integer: -4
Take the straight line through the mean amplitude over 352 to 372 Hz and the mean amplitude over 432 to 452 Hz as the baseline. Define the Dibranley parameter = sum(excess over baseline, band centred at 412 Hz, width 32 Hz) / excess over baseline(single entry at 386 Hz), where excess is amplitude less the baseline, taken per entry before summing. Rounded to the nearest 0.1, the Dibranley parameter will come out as 6.0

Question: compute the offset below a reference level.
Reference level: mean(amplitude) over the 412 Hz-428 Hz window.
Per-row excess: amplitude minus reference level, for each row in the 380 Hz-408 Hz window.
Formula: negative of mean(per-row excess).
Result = -2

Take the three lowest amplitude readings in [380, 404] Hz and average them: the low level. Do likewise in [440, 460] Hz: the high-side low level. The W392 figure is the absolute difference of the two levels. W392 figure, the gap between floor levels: 13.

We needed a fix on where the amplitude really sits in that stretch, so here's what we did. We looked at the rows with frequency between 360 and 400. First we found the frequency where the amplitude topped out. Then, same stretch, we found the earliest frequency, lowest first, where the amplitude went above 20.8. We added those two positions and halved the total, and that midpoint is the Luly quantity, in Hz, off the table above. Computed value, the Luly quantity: 372 Hz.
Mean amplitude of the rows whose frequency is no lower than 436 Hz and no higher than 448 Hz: 19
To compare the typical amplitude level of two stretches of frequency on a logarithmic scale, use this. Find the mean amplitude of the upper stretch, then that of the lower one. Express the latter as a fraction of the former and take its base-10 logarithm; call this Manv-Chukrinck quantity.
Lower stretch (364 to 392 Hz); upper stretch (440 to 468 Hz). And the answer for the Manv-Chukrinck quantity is 0.24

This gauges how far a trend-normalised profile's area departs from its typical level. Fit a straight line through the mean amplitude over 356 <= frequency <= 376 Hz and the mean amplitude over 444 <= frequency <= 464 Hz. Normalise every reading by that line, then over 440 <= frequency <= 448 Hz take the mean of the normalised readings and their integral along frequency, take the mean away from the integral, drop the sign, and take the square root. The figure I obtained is 3.03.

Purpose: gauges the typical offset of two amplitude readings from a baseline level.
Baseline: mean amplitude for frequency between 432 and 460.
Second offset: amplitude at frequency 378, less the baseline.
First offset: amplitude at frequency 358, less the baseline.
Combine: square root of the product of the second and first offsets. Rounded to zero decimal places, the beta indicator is 9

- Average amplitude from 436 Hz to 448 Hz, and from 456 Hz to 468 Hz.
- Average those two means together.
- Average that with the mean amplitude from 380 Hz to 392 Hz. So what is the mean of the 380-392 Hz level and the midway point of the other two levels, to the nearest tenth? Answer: 21.3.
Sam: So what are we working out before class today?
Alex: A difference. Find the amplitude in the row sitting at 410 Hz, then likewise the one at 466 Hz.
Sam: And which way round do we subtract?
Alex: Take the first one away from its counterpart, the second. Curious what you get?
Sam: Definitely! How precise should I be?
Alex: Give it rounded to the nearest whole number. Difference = -5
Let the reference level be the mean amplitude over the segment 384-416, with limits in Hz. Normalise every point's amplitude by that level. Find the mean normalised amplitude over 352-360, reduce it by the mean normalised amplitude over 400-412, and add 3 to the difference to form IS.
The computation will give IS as 2.86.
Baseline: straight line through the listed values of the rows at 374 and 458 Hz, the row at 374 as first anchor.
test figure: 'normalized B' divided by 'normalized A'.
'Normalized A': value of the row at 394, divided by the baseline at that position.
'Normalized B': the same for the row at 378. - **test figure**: 1.01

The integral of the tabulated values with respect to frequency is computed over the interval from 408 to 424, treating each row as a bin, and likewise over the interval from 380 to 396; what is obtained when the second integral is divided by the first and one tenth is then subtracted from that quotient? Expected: 0.99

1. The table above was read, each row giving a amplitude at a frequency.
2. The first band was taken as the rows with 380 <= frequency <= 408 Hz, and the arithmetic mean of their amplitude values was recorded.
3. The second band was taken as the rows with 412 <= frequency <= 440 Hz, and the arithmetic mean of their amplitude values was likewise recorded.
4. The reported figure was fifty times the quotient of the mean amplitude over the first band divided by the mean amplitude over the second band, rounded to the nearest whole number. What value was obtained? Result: 58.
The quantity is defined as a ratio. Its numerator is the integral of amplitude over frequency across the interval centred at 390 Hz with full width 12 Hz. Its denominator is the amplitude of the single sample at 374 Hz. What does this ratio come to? 11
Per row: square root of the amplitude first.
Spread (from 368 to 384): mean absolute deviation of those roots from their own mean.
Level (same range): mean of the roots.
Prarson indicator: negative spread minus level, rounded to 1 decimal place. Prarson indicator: -5.3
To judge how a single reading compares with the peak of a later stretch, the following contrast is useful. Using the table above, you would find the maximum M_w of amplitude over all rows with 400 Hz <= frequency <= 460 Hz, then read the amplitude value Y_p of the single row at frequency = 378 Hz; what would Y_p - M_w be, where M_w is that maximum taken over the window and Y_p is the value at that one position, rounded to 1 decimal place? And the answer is 2.2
